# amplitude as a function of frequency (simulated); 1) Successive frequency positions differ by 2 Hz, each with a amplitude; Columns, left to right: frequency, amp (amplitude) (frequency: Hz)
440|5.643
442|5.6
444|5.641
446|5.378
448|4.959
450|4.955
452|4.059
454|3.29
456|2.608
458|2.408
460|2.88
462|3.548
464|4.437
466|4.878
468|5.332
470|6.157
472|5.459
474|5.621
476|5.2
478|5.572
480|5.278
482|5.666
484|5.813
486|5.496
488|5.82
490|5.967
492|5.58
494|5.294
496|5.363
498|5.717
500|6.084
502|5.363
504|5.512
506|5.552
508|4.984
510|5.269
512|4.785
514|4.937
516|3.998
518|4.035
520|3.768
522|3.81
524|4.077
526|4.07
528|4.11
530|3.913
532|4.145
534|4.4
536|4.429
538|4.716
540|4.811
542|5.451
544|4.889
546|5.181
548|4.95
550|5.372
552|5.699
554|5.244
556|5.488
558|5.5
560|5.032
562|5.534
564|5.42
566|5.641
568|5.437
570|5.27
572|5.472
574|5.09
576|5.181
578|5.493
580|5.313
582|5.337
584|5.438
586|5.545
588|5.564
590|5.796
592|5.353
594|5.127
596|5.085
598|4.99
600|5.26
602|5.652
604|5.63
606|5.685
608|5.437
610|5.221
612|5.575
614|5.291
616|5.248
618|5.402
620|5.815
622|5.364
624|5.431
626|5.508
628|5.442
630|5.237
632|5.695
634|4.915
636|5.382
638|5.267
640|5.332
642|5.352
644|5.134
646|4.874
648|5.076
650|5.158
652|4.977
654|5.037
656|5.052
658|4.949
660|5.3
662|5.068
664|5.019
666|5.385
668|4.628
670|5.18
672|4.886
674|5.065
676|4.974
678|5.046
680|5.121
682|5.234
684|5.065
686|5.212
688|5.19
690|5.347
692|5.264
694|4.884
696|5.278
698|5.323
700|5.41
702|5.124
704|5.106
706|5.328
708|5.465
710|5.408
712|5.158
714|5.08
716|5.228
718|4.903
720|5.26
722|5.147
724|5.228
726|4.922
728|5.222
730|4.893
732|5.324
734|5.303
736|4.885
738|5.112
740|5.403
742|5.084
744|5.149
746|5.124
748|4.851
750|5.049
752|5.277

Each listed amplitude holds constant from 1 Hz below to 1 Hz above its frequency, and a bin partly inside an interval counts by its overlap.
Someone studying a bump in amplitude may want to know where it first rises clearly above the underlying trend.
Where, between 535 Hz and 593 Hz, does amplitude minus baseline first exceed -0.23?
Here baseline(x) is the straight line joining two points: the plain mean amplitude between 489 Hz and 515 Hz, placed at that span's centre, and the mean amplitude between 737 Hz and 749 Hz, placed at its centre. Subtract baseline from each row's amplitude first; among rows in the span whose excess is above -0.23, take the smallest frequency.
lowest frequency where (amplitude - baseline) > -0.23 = 542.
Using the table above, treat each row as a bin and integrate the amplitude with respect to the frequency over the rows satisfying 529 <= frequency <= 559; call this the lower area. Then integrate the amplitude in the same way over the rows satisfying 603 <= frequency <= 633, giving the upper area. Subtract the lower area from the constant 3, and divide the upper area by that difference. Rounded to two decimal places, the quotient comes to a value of -1.13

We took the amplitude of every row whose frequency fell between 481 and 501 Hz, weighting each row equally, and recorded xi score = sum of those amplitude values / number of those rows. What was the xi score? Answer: 5.68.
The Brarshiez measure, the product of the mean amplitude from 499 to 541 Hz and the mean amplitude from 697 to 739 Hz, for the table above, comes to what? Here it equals 24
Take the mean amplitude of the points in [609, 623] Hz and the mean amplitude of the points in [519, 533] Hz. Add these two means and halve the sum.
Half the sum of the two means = 4.70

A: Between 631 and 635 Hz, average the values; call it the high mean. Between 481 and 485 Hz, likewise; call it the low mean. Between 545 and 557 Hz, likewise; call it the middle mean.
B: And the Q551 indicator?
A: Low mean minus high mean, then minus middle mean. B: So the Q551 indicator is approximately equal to -4.89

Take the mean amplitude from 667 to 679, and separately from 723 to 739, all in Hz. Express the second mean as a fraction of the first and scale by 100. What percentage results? 103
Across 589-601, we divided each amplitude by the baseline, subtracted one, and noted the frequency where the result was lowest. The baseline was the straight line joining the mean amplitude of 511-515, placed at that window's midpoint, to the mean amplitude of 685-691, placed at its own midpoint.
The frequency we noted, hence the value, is 598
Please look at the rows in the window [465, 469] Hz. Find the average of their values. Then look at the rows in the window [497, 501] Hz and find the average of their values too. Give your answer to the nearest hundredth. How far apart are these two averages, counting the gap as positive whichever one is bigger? 0.80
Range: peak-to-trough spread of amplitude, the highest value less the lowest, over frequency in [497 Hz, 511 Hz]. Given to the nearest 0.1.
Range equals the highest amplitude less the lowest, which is 1.1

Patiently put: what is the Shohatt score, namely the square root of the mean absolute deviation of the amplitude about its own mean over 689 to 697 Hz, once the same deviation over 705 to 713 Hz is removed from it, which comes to 0.24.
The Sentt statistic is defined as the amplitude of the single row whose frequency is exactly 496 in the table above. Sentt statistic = 5.363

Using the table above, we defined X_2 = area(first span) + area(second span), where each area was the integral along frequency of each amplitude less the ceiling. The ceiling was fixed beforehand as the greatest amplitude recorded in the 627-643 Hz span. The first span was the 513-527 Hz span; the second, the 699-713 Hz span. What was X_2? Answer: -28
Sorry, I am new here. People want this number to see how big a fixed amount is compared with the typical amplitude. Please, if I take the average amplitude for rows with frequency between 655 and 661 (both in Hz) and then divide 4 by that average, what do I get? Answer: 0.78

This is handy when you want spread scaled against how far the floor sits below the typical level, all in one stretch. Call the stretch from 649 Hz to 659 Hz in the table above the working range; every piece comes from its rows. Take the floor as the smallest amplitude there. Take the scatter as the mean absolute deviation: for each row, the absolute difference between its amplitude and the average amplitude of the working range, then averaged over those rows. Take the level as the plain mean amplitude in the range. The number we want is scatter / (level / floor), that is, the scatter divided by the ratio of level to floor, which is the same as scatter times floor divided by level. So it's 0.06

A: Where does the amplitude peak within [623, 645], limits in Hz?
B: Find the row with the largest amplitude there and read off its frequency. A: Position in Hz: 632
